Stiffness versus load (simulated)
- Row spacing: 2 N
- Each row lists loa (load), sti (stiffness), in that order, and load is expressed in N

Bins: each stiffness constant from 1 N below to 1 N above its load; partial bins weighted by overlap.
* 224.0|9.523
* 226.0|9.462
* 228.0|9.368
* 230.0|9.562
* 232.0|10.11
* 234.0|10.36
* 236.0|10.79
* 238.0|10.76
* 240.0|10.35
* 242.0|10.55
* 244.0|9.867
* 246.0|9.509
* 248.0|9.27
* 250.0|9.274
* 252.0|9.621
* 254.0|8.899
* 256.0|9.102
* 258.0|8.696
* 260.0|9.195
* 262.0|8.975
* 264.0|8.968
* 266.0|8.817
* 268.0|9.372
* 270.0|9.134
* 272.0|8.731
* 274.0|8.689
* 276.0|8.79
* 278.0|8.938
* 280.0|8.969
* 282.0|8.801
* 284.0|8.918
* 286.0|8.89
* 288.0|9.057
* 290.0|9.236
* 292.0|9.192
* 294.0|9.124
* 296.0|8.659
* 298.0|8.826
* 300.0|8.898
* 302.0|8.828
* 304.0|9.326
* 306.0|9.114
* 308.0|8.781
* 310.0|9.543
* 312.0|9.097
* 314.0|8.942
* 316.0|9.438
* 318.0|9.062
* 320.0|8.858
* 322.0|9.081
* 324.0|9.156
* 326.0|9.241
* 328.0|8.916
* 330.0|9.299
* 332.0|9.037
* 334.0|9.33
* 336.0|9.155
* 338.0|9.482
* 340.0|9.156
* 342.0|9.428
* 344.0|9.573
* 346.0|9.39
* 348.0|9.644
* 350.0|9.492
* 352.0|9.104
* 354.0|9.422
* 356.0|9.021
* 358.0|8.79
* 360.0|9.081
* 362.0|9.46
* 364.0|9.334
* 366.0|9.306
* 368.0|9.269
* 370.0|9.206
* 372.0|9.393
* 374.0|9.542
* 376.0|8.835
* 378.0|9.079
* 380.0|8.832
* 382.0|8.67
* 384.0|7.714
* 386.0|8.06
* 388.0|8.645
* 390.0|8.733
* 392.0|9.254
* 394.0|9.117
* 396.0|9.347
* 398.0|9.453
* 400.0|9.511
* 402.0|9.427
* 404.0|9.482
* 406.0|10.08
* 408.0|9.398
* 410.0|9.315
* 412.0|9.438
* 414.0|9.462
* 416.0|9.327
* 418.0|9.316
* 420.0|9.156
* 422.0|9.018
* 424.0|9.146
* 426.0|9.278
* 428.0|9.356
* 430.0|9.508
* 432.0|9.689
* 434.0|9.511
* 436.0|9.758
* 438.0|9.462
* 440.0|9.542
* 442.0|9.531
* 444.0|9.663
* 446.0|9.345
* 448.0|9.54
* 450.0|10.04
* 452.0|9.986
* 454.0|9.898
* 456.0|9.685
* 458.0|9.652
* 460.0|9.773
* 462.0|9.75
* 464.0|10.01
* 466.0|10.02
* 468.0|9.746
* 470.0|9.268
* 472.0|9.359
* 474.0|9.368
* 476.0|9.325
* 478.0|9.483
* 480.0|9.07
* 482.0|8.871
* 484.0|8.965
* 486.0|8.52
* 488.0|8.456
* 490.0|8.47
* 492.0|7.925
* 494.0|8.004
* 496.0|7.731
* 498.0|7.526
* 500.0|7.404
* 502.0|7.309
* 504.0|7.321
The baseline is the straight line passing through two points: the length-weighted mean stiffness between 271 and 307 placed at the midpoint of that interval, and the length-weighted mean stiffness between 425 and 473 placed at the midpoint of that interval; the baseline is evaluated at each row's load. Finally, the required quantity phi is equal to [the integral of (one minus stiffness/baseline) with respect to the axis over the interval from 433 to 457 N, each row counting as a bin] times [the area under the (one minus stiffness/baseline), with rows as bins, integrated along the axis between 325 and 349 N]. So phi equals 0.04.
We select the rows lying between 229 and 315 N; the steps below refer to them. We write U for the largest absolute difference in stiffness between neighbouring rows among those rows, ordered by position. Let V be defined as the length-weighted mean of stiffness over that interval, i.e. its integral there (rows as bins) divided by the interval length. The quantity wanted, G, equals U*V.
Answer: 7.1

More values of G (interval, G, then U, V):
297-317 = 6.9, 0.76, 9.08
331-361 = 3.7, 0.40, 9.27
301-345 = 7.0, 0.76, 9.17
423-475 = 4.8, 0.50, 9.61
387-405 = 4.8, 0.52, 9.22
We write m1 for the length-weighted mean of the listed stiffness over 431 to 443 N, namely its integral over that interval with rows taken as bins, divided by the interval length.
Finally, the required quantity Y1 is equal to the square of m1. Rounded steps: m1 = 9.6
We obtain 92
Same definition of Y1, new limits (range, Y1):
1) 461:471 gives 95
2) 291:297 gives 81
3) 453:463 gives 95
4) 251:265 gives 82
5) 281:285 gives 78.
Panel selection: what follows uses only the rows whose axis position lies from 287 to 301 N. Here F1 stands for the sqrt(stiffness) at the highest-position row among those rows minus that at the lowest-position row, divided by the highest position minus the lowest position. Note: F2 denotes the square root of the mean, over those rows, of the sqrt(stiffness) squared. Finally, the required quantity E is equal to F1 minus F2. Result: -3.00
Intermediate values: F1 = -0.0022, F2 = 3.00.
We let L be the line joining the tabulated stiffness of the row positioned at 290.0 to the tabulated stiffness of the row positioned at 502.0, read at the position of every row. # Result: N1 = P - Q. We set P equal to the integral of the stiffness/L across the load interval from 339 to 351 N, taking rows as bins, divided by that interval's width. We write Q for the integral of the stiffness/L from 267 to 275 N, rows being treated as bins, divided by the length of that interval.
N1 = 0.13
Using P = 1.08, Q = 0.95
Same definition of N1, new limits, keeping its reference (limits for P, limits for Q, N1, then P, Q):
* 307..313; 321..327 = -0.02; 1.01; 1.03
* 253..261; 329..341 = -0.11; 0.94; 1.05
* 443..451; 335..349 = 0.16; 1.24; 1.07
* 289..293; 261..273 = 0.05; 1.00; 0.95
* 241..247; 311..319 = 0.02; 1.03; 1.01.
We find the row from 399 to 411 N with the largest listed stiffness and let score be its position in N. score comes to 406.0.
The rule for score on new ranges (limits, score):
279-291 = 290.0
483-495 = 484.0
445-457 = 450.0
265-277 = 268.0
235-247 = 236.0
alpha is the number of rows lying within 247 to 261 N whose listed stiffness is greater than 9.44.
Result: 1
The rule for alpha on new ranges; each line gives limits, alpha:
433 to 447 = 6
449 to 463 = 7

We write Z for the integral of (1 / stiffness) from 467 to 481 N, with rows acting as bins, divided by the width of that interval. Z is 0.107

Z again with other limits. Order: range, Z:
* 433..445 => 0.104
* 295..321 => 0.111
